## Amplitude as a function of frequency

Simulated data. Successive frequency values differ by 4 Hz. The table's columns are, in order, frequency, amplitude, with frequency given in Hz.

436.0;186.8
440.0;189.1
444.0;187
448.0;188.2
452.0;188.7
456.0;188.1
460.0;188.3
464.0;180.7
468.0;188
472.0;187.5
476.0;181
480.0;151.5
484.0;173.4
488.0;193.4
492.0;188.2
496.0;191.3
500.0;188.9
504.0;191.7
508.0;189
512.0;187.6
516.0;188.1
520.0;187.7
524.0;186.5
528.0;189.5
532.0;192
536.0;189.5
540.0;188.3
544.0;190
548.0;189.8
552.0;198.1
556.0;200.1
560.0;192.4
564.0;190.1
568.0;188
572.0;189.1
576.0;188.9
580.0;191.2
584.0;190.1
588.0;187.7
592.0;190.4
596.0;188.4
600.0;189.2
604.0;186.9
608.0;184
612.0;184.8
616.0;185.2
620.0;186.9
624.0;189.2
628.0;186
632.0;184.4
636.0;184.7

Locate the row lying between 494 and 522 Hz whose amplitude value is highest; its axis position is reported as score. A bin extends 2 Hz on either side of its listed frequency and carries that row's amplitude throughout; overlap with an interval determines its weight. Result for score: 504.0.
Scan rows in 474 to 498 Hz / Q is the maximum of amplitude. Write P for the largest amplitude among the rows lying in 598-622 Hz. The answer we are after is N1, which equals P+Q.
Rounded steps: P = 189.2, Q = 193.4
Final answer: 383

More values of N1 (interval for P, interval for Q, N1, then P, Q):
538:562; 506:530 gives 390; 200.1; 189.5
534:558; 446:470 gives 389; 200.1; 188.7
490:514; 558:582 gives 384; 191.7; 192.4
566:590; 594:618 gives 380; 191.2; 189.2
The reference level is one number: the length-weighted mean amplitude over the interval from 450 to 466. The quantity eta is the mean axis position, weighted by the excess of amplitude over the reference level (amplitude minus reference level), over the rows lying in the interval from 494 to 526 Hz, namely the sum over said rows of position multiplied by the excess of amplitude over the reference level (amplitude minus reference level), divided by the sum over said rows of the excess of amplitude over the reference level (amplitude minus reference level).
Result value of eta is 504.6 Hz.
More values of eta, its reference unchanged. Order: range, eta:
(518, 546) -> 534.3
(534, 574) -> 554.2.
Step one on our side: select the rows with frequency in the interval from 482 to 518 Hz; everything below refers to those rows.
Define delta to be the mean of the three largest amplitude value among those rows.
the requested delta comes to 192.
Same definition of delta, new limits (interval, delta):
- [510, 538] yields 190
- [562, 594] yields 191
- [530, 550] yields 191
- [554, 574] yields 194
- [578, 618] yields 191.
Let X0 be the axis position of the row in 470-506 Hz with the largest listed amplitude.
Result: 488.0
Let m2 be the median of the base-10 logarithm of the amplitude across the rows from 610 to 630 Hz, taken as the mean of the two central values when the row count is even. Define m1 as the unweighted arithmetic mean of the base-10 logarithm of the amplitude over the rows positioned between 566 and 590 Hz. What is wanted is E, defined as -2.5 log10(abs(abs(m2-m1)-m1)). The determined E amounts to -0.890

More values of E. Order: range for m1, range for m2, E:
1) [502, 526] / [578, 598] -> -0.891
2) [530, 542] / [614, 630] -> -0.890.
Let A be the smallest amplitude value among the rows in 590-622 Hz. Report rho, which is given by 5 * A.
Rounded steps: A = 184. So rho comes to 920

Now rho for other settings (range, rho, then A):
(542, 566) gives 949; 189.8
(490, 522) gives 938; 187.6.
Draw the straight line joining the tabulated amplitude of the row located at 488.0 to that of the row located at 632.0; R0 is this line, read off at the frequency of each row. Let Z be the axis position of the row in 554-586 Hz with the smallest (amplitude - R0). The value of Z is 568.0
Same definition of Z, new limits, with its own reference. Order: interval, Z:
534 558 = 540.0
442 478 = 464.0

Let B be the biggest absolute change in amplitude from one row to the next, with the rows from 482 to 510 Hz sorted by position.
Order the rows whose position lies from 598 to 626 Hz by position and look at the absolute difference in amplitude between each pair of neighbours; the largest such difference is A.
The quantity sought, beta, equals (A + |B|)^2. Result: 524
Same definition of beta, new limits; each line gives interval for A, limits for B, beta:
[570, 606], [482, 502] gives 515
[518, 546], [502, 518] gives 32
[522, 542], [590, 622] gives 35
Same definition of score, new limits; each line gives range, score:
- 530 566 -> 556.0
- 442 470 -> 452.0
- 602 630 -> 624.0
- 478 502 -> 488.0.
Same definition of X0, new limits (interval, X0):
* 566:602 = 580.0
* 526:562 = 556.0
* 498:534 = 532.0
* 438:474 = 440.0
